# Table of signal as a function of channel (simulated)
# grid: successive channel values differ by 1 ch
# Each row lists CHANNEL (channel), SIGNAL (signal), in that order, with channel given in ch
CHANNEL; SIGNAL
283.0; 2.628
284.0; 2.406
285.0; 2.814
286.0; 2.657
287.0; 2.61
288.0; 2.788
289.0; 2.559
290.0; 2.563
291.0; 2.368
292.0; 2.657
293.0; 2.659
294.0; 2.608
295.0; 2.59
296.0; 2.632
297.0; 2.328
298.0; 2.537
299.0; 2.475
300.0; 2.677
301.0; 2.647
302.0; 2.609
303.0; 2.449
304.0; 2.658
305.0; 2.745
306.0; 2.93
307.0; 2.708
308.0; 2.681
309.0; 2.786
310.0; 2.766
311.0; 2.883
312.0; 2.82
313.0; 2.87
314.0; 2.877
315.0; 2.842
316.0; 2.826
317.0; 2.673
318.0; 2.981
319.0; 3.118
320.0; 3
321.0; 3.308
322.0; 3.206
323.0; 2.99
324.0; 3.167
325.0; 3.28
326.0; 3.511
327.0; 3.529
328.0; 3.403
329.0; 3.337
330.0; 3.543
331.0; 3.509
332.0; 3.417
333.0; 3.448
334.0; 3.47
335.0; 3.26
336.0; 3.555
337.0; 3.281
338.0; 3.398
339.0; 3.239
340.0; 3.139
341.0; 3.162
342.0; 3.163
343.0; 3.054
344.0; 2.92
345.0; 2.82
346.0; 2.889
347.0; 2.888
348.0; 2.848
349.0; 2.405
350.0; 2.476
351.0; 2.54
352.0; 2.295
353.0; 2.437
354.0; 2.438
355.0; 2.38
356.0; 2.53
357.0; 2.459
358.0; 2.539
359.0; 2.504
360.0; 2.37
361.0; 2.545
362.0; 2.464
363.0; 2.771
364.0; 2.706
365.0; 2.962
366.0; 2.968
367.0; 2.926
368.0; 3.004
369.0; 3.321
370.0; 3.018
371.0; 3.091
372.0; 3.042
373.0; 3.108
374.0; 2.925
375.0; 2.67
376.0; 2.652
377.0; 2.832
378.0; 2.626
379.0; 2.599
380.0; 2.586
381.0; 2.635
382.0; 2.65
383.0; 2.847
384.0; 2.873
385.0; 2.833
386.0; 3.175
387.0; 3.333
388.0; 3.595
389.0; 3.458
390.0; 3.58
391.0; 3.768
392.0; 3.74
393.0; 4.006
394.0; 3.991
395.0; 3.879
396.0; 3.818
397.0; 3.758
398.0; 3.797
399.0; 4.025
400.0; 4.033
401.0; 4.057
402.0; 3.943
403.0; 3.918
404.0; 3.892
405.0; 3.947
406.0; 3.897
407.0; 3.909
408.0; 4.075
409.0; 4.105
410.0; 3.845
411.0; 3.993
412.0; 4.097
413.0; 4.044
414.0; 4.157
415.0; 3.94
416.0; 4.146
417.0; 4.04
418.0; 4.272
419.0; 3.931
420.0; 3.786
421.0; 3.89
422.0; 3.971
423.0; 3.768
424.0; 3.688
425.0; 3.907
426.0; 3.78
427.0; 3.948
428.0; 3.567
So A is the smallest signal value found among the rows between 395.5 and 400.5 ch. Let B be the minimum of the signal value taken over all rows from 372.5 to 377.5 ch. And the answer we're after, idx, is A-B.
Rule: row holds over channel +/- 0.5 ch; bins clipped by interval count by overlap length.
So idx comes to 1.1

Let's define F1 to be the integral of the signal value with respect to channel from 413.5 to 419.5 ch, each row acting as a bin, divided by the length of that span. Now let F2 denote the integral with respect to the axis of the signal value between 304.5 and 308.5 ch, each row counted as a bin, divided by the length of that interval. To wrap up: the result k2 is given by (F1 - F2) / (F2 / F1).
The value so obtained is 1.9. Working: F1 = 4.1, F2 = 2.77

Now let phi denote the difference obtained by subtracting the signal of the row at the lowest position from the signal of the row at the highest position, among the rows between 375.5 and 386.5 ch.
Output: 0.5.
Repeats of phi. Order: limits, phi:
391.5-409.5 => 0.4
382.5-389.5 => 0.6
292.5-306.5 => 0.3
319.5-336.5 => 0.6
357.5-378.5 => 0.1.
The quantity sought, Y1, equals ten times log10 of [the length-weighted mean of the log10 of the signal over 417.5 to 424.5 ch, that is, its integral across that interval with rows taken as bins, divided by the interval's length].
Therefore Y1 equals -2.3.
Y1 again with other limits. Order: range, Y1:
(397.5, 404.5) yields -2.2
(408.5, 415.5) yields -2.2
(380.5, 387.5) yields -3.4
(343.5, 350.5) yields -3.6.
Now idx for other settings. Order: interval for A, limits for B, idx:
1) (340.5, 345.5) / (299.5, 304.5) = 0.4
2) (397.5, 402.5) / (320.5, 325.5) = 0.8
